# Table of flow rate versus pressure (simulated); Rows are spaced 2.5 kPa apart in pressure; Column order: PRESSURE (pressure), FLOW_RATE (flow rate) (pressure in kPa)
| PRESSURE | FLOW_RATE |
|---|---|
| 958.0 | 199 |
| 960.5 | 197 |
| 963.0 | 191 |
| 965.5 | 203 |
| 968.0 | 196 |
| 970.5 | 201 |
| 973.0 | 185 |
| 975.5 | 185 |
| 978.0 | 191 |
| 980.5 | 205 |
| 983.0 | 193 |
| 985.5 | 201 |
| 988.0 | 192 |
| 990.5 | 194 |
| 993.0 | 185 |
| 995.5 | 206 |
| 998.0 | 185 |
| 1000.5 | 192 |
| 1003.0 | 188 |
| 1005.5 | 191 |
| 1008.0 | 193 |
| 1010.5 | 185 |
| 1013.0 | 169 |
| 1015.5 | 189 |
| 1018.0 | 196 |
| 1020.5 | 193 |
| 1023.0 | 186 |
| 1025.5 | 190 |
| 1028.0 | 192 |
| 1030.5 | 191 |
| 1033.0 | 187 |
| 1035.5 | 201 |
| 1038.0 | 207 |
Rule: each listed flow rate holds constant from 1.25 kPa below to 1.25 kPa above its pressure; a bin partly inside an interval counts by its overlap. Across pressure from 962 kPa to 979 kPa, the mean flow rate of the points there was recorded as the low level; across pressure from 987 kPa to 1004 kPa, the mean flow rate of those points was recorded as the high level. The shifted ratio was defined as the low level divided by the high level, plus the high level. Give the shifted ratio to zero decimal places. 193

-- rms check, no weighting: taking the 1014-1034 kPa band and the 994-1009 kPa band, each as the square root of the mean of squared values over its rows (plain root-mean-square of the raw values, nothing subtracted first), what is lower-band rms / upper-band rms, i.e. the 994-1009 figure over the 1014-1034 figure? 1.01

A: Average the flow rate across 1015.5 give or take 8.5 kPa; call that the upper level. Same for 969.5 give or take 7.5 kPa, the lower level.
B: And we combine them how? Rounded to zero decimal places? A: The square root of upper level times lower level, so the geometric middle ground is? 190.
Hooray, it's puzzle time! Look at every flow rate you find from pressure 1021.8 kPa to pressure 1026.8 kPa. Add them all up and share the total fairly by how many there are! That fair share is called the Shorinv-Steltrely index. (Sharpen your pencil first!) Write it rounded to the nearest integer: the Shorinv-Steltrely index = 188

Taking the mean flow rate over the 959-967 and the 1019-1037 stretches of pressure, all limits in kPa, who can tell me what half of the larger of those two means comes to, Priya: 98.5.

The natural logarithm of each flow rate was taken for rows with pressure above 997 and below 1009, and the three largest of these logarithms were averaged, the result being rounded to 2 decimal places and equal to 5.26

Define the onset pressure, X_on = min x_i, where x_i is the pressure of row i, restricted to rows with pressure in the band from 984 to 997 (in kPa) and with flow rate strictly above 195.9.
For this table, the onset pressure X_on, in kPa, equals 985.5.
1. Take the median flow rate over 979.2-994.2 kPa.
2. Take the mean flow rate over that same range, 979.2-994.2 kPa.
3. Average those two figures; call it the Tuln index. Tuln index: 194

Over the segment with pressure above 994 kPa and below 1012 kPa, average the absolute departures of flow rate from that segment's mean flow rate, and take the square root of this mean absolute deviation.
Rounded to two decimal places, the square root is 2.19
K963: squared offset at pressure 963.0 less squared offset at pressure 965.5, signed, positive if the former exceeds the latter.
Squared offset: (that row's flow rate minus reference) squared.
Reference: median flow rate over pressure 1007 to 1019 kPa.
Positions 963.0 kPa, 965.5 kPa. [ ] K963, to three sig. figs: -192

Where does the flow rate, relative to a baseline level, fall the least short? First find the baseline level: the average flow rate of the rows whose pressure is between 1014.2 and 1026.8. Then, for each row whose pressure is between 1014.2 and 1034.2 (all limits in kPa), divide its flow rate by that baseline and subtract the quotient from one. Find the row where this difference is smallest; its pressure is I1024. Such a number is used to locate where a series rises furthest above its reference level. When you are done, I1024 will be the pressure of 1018.0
